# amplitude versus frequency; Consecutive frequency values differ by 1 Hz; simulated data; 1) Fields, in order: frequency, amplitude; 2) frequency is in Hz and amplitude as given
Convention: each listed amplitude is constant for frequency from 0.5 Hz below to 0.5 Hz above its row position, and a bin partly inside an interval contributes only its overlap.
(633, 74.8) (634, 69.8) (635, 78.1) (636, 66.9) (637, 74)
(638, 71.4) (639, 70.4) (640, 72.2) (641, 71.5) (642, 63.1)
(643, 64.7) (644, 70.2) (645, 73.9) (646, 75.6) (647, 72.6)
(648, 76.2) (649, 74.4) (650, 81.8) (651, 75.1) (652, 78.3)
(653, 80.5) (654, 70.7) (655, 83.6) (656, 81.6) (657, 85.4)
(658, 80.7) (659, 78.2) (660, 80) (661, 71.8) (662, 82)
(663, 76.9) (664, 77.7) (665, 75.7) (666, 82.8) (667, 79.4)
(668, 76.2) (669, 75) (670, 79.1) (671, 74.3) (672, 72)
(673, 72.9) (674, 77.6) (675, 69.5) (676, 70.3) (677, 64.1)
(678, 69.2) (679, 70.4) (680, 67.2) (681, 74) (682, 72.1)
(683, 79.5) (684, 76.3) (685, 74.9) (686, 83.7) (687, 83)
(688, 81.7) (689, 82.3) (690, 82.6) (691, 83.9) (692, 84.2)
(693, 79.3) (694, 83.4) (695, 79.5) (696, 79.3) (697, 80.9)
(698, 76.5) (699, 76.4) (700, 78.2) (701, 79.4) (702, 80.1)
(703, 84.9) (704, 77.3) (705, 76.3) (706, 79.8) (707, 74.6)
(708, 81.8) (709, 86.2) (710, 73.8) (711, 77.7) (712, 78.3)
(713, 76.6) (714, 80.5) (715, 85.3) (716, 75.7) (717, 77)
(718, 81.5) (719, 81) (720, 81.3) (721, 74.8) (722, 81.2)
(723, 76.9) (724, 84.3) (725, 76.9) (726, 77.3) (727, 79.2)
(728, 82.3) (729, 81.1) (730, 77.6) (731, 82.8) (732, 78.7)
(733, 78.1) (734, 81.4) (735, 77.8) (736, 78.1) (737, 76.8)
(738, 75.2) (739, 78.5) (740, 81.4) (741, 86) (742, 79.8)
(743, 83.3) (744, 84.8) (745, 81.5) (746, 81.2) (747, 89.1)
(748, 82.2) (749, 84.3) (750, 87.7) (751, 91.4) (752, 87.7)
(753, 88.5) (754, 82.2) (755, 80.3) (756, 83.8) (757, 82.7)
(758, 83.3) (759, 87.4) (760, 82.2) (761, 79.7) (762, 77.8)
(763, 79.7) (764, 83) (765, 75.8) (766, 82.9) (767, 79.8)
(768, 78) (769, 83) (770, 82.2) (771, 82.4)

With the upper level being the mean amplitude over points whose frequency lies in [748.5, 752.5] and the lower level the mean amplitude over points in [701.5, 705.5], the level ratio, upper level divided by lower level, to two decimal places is 1.10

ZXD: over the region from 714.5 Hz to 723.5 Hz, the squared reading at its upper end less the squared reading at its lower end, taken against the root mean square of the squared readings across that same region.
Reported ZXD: -0.21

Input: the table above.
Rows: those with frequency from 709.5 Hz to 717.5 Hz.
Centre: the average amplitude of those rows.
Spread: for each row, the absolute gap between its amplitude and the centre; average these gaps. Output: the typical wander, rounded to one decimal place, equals 2.4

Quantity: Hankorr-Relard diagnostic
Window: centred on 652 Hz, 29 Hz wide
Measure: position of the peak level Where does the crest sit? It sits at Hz 657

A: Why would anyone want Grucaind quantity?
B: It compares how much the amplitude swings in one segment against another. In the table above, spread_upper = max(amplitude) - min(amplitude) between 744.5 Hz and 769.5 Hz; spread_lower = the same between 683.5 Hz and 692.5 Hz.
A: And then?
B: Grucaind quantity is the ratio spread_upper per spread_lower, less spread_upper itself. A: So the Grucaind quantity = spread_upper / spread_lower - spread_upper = -13.9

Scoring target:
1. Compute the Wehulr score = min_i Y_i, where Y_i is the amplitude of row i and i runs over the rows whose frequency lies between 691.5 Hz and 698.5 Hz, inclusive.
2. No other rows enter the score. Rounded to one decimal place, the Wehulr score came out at 76.5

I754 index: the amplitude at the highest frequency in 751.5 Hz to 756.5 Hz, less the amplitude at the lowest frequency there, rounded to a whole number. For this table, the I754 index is -4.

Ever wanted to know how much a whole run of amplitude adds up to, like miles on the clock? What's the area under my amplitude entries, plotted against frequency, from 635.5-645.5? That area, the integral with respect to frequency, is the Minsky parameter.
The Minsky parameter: 698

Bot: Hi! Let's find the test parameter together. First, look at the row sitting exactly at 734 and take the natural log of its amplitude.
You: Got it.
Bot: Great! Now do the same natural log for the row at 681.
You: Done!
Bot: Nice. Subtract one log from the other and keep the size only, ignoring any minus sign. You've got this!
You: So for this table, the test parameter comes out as 0.10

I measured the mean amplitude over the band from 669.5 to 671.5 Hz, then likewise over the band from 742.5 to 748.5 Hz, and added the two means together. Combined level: 160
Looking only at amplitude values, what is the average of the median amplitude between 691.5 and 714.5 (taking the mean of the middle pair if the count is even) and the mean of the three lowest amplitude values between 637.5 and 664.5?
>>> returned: 73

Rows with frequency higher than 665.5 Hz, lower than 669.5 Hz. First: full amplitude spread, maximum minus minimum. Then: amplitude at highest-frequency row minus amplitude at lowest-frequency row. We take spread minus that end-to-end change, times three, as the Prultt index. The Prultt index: 46.8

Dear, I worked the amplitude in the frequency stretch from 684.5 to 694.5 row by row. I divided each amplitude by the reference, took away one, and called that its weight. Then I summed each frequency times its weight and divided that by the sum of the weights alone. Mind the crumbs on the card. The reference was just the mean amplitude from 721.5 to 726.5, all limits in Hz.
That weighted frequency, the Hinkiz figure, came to 690.6 Hz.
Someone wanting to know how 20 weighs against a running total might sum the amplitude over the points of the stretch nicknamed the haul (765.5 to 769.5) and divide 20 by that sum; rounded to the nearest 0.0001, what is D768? 0.0618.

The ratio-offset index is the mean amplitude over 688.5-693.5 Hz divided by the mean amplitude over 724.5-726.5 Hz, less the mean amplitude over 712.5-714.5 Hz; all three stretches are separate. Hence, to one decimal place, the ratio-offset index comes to -77.5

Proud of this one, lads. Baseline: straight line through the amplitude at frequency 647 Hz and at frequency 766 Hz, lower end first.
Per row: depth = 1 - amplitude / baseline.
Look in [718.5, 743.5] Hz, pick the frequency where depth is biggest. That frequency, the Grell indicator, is 738 Hz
